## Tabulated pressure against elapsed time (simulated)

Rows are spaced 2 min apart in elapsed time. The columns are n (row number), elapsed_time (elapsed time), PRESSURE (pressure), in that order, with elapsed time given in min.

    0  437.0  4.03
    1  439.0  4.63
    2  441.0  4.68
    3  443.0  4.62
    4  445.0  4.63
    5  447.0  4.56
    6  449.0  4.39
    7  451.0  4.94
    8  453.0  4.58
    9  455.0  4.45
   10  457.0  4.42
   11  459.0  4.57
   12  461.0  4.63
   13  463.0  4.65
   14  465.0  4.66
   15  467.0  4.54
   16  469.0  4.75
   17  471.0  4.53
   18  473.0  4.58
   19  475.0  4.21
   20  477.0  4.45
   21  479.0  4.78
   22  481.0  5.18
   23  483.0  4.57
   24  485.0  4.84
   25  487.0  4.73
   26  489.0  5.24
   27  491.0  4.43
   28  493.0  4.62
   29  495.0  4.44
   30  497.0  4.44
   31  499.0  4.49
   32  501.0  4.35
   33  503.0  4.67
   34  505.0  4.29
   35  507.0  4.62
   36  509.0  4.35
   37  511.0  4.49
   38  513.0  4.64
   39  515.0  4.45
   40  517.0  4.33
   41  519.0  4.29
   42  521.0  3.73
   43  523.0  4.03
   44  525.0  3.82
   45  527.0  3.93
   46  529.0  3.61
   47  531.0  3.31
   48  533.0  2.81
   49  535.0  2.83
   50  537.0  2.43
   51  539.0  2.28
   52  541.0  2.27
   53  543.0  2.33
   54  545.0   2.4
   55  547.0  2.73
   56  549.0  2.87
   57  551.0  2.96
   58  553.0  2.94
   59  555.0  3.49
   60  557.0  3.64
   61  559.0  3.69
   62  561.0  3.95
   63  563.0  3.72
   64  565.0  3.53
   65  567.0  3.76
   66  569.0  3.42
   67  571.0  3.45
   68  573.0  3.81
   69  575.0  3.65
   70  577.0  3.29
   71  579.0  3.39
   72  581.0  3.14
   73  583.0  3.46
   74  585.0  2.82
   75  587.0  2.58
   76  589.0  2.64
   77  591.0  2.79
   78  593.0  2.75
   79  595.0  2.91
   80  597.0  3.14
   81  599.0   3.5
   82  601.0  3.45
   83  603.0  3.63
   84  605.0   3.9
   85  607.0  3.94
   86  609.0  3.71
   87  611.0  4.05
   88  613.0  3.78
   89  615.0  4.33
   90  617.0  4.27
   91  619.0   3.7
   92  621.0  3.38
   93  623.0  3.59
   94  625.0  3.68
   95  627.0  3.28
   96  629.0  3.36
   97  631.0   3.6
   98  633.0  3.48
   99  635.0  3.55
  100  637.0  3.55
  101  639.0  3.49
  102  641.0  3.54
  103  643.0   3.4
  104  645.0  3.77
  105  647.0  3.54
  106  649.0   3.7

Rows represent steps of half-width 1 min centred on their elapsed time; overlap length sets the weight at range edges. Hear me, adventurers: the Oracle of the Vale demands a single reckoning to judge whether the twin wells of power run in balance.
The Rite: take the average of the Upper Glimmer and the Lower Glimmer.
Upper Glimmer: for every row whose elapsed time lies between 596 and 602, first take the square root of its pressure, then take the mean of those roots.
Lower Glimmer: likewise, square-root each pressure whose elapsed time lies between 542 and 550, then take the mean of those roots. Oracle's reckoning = 1.72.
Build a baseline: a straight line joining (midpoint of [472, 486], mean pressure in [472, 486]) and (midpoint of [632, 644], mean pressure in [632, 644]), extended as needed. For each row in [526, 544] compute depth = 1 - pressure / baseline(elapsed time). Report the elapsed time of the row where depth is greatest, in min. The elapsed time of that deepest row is 541.0 min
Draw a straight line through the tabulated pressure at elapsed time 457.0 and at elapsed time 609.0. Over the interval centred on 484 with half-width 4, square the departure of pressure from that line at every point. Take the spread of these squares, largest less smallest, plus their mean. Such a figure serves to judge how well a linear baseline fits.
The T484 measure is 1.0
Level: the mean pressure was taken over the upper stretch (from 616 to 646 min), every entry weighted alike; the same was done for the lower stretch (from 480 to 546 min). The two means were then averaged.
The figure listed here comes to 3.78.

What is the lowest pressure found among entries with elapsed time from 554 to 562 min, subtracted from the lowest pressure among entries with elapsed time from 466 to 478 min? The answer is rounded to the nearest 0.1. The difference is 0.7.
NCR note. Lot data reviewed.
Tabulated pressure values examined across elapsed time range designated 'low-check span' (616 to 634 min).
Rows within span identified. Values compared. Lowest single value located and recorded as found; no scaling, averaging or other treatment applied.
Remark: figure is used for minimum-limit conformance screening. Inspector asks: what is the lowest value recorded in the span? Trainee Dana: 3.28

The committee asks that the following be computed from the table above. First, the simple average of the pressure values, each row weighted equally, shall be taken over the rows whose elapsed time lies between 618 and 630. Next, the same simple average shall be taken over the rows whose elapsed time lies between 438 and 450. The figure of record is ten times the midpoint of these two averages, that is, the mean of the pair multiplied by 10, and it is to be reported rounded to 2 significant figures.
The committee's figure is 40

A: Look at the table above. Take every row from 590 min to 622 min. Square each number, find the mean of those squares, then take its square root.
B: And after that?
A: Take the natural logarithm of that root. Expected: 1.28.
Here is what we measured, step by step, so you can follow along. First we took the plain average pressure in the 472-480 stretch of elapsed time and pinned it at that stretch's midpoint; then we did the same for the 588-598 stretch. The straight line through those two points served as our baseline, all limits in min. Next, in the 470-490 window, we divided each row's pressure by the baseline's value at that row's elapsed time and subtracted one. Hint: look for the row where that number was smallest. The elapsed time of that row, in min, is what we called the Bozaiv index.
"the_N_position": 475.0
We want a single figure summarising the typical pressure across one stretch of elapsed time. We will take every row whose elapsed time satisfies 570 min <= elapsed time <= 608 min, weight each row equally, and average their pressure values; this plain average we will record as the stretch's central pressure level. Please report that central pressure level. 3.3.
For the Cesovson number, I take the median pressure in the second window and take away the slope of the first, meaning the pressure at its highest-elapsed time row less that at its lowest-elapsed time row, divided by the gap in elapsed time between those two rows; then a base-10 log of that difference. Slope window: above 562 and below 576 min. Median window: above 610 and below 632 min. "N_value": 0.57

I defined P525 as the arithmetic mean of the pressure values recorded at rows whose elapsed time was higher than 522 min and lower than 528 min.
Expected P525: 3.9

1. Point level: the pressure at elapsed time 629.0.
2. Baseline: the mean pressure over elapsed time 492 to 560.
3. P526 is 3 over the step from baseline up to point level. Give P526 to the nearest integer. -10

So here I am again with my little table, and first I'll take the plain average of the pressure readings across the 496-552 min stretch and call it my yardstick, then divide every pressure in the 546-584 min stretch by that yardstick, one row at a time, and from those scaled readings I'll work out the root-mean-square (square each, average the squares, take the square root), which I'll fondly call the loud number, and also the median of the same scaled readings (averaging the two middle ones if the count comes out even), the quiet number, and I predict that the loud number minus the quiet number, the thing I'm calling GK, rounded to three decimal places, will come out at -0.008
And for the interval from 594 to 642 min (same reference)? 0.017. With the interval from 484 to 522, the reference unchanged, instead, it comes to 0.015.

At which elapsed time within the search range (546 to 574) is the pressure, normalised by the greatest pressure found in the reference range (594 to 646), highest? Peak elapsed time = 561.0 min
